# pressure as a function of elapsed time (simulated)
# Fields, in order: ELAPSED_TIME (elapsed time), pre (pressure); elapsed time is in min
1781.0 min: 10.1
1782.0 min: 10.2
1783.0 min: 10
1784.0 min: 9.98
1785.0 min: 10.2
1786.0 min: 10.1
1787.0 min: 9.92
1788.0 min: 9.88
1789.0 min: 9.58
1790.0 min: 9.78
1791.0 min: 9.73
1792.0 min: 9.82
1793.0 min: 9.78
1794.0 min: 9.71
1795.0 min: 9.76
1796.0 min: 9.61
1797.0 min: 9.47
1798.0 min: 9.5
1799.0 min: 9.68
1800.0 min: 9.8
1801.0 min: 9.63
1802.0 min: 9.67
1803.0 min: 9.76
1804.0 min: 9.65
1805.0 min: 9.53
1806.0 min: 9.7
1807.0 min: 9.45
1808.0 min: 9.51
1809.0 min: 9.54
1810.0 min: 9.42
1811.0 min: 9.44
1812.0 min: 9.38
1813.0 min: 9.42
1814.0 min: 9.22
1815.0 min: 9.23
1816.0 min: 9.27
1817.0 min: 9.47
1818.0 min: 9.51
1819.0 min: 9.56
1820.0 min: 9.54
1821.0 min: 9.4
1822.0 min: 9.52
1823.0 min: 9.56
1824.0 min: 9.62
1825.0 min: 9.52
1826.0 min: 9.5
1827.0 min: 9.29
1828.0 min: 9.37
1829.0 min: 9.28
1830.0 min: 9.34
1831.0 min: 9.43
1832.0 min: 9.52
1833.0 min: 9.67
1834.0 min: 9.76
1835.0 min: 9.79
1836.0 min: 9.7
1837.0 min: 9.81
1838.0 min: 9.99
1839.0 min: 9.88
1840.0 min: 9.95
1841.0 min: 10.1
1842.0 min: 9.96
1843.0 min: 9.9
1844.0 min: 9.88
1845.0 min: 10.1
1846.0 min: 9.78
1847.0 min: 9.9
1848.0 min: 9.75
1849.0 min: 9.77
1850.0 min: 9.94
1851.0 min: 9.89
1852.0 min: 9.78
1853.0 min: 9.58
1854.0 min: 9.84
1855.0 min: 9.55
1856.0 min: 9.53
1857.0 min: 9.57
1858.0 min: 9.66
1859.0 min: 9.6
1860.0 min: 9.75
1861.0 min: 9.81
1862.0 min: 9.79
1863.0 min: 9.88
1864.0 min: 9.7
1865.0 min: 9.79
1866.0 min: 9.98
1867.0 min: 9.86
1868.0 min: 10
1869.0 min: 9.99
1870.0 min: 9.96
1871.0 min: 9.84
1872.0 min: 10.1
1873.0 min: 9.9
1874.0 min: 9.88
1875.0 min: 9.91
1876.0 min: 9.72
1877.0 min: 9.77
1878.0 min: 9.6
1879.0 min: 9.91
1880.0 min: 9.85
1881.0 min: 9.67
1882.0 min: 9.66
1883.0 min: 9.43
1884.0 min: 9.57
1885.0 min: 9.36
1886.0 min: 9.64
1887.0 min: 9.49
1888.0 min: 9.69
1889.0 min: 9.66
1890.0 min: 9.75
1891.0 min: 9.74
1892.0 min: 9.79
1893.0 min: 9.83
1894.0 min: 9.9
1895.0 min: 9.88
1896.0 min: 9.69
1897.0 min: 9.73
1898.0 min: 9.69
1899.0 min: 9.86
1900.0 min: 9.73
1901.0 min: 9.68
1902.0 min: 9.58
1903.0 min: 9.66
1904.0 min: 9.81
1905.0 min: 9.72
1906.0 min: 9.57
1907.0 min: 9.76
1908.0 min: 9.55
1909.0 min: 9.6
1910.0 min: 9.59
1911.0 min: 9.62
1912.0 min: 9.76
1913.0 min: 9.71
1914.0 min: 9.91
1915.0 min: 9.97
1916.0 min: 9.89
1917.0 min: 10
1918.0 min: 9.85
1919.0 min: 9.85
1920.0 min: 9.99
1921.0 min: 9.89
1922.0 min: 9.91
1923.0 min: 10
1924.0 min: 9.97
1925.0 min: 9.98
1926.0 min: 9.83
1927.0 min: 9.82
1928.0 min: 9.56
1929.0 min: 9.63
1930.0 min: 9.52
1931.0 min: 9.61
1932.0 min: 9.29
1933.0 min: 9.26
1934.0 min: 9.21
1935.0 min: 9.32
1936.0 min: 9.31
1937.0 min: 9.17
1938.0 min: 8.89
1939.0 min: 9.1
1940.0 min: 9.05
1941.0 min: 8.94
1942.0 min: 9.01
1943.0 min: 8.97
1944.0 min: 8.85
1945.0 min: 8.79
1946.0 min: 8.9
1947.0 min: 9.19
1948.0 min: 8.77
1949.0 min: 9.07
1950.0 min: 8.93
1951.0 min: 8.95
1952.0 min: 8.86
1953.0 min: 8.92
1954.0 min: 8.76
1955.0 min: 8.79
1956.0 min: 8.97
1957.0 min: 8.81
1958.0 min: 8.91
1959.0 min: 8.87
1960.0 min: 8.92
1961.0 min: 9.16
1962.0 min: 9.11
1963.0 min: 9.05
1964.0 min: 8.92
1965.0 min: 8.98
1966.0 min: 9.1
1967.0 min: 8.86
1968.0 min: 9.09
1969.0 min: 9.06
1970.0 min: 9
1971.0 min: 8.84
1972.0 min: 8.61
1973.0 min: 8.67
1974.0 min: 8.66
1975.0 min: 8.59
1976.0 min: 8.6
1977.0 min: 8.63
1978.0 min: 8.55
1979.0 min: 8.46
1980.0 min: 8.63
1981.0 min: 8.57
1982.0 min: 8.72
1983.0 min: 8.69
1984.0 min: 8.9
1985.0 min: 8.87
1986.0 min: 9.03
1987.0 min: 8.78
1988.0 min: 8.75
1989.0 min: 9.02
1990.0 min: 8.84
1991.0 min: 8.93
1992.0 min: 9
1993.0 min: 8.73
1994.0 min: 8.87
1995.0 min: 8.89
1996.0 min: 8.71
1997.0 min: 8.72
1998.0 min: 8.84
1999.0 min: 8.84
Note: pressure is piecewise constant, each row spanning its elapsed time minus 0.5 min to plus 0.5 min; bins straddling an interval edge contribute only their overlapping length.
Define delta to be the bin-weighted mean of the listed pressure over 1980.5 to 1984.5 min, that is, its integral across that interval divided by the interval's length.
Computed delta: 8.7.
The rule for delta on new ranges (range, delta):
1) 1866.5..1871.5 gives 9.9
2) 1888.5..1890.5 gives 9.7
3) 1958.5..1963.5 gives 9.0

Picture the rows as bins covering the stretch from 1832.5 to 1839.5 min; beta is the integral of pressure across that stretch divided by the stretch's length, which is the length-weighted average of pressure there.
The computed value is 9.80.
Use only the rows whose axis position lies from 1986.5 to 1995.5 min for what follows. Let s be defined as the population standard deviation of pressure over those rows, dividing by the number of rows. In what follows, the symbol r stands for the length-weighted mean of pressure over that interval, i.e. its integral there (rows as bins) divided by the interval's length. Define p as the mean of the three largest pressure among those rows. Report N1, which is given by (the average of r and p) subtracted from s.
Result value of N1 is -8.83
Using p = 9.0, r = 8.87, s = 0.10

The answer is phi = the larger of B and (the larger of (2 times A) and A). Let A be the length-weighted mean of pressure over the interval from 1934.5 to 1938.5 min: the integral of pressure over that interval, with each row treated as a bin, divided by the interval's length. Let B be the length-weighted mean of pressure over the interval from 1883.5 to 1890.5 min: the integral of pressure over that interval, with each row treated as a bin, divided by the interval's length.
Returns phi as 18.3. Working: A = 9.2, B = 9.6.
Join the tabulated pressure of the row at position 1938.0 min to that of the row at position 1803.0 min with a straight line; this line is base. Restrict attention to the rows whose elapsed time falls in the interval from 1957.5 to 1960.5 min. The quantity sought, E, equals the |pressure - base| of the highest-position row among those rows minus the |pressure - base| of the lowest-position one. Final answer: 0.02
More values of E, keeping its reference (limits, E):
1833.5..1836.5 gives -0.05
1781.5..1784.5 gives -0.21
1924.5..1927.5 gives -0.15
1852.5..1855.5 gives -0.02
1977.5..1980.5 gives -0.07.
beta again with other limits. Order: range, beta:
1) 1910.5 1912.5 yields 9.69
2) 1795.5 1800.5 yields 9.61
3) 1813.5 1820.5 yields 9.40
